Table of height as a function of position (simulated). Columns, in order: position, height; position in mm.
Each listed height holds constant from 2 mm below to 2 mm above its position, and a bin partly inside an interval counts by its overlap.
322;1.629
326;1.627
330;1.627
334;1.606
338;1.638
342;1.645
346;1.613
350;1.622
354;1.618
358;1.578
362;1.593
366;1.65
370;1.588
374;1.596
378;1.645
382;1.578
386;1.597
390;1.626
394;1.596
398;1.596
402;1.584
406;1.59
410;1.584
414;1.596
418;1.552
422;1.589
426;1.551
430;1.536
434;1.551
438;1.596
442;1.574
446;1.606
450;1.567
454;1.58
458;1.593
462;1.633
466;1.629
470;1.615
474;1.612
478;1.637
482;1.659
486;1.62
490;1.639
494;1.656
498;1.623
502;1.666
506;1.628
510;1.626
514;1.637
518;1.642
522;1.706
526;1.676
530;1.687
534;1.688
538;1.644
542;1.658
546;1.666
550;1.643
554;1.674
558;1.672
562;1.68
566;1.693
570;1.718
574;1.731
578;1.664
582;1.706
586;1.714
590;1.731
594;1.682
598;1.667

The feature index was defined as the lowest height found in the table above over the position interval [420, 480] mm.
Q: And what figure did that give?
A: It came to 1.536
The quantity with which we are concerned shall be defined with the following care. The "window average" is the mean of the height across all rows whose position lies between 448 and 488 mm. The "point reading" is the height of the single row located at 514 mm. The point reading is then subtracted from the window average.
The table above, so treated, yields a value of -0.02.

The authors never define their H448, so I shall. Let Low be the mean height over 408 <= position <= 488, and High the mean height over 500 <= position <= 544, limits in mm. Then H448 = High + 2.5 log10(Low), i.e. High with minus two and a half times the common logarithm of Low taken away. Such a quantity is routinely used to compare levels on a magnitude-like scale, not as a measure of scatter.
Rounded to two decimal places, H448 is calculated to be 2.17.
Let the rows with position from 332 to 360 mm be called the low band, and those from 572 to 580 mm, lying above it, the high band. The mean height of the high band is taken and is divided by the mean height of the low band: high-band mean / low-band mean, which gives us 1.05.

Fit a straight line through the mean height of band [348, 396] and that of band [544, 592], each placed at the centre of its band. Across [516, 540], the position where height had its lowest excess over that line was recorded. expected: 538 mm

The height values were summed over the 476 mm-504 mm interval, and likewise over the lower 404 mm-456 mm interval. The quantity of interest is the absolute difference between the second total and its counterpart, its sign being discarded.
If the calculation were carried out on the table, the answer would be 9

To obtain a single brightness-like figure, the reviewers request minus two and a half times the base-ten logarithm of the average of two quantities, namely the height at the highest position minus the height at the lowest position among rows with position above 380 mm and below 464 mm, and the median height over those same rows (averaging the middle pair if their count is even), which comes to 0.21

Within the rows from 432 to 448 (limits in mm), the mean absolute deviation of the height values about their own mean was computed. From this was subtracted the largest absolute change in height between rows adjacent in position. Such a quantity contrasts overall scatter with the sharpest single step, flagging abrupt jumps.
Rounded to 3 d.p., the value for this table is -0.026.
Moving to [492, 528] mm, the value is -0.042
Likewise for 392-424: -0.035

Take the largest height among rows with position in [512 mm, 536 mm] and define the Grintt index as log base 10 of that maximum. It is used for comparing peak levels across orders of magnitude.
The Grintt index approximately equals 0.232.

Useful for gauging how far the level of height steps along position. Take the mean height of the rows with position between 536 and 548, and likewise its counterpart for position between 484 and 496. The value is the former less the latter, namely 0.018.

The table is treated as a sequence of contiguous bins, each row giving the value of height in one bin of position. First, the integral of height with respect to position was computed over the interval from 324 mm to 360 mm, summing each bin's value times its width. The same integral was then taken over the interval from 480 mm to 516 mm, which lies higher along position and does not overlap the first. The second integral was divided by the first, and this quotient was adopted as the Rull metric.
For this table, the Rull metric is 1.01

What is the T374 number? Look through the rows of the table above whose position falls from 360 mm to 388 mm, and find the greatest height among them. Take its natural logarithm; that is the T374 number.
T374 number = 0.501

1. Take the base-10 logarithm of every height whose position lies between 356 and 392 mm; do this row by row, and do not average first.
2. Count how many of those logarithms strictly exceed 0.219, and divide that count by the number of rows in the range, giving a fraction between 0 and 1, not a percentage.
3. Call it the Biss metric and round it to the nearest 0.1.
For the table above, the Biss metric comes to 0.0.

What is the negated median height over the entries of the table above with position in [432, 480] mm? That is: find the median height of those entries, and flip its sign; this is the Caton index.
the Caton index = -1.60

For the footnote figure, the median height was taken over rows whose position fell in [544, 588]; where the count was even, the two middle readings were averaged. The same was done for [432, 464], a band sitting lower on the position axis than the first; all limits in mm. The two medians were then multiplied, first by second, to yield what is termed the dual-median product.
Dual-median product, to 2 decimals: 2.67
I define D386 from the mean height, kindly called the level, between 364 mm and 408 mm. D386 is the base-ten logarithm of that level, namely 0.205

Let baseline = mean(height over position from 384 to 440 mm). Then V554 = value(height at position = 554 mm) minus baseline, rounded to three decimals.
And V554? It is 0.092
